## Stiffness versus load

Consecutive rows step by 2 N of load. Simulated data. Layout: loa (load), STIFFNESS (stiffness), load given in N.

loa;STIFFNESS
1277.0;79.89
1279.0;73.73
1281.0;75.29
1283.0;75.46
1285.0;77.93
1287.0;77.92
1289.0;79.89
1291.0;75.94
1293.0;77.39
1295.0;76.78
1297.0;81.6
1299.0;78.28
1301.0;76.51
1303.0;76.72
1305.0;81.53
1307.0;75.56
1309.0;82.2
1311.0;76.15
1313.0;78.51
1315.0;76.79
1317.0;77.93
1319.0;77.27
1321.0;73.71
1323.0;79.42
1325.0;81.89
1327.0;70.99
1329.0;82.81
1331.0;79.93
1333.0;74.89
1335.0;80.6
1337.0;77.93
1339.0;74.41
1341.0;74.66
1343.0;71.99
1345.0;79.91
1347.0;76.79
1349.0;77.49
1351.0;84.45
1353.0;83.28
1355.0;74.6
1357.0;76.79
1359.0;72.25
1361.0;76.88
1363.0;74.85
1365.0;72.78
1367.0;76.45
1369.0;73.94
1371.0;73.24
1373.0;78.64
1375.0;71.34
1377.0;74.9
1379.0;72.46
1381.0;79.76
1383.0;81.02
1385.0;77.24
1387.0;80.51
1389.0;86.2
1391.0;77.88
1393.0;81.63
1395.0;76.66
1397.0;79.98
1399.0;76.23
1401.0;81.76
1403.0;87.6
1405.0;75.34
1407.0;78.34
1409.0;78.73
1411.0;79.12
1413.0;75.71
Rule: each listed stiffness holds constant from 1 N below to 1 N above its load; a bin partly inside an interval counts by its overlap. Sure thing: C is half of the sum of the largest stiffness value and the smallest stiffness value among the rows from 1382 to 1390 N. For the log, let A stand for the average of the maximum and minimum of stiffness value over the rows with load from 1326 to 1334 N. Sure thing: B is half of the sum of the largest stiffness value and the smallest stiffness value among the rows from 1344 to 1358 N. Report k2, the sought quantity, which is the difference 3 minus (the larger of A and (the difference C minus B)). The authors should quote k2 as -73.9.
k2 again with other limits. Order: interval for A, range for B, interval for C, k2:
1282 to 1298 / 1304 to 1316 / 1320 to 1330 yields -75.5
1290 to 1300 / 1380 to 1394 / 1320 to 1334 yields -75.8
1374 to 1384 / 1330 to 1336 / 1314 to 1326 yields -73.2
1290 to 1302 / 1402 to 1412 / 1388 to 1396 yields -75.8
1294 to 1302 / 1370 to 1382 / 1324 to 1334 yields -76.1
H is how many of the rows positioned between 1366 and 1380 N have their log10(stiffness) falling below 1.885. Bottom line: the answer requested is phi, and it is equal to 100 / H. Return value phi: 17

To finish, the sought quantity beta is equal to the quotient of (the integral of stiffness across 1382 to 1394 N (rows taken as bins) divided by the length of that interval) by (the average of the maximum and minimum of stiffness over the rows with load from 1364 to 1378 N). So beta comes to 1.08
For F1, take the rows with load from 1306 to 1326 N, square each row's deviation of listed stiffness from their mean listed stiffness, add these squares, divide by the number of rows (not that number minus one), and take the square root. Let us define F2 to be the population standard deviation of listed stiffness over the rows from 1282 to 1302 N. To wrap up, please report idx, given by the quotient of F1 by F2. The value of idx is 1.45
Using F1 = 2.5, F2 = 1.76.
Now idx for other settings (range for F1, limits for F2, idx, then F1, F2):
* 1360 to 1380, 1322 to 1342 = 0.59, 2.1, 3.65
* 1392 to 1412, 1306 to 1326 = 1.32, 3.4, 2.55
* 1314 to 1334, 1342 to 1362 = 0.88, 3.5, 3.94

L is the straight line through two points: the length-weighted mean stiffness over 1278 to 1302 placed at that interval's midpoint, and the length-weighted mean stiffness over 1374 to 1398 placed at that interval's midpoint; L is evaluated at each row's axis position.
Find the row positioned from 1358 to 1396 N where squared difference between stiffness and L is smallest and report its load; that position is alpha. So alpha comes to 1391.0 N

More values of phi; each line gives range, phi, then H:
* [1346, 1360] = 50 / 2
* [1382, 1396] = 100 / 1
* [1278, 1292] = 25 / 4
